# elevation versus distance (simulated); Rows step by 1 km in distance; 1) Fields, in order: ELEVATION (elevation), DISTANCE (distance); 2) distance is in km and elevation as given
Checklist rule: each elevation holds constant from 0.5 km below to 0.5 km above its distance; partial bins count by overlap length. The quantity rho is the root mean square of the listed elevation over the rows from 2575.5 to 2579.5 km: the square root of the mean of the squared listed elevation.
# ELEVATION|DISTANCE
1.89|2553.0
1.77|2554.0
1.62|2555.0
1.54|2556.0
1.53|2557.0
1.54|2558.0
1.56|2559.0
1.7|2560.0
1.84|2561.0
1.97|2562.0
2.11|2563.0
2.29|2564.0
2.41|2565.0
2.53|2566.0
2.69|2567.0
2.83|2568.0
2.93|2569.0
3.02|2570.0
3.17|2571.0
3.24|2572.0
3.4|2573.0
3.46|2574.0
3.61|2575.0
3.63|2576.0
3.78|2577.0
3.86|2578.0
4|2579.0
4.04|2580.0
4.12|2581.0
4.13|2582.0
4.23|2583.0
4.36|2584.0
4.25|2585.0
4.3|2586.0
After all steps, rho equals 3.8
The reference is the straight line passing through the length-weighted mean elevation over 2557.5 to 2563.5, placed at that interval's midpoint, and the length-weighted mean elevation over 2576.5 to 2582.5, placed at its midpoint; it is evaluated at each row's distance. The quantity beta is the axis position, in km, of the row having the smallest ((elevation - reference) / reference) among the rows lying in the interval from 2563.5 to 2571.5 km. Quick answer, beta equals 2566.0 km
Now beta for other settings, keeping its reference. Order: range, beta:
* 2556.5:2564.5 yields 2559.0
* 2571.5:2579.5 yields 2578.0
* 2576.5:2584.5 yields 2583.0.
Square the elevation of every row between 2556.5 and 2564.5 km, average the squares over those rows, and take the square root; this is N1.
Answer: 1.8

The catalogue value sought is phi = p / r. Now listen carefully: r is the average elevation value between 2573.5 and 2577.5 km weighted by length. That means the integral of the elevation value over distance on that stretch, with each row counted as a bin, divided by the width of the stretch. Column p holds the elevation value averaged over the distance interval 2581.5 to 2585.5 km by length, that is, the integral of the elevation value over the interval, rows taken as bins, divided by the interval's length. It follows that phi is 1.2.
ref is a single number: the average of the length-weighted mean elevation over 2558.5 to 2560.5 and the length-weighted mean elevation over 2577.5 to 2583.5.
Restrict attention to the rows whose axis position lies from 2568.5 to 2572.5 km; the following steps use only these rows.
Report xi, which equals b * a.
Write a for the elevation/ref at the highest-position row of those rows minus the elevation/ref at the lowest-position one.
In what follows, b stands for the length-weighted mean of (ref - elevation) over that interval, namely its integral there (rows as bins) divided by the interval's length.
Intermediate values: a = 0.11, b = -0.2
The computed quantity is -0.03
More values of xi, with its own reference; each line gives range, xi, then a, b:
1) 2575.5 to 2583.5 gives -0.24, 0.21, -1.1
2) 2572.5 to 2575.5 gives -0.05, 0.07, -0.6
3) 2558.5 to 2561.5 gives 0.11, 0.10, 1.1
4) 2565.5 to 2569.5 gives 0.01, 0.14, 0.1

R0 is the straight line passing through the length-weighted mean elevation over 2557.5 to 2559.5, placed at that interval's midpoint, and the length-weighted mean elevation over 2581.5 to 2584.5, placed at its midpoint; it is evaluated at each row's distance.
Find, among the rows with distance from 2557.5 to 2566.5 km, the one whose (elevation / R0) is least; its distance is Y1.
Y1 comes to 2559.0 km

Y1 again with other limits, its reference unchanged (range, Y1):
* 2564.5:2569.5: 2565.0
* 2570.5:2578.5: 2576.0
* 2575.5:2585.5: 2585.0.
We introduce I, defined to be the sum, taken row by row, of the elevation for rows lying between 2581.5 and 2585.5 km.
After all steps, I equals 17.0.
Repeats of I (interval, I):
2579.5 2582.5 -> 12.3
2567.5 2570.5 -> 8.8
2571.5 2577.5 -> 21.1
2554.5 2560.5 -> 9.5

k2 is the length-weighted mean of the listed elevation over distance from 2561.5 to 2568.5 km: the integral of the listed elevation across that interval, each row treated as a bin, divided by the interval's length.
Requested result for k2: 2.4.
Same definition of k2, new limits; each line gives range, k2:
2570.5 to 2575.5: 3.4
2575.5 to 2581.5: 3.9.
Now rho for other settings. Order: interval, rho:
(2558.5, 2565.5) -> 2.0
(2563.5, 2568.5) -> 2.6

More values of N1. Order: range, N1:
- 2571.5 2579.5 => 3.6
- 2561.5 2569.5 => 2.5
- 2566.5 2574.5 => 3.1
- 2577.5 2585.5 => 4.1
